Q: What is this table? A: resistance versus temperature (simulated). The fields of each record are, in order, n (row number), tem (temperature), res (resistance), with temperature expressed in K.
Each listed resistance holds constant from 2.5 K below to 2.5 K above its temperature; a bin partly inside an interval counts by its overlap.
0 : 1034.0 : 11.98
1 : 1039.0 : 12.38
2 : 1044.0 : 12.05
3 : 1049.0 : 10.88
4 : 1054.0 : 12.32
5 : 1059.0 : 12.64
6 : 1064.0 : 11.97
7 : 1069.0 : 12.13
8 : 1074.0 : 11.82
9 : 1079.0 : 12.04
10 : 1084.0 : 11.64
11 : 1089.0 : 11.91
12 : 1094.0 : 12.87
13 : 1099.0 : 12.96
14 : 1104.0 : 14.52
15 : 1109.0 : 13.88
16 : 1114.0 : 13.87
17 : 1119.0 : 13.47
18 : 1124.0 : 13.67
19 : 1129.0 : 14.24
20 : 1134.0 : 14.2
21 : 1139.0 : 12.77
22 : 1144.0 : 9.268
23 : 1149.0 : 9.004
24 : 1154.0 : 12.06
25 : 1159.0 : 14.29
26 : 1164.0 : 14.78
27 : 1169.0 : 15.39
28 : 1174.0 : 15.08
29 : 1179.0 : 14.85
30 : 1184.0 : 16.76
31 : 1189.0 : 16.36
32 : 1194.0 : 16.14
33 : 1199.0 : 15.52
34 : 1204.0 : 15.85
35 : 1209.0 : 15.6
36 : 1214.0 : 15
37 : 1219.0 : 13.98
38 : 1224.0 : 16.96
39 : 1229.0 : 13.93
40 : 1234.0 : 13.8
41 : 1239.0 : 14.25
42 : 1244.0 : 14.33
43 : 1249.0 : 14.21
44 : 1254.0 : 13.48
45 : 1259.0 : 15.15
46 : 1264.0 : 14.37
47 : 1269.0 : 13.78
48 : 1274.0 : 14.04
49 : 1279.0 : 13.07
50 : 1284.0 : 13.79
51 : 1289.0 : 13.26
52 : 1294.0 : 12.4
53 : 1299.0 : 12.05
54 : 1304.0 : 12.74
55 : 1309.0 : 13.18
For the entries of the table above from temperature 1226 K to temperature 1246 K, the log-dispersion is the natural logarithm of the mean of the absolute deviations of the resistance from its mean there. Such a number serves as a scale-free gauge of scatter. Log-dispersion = -1.5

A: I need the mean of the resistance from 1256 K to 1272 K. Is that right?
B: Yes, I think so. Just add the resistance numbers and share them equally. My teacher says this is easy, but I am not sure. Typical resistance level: 14.4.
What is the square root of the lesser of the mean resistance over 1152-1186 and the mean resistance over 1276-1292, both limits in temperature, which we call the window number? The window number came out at 3.66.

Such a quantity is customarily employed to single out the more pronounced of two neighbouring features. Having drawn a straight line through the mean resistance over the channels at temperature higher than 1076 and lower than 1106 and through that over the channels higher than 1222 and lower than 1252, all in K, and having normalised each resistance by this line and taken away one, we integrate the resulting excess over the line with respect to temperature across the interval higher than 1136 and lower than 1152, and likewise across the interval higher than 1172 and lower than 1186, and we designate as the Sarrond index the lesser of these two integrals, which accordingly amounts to -3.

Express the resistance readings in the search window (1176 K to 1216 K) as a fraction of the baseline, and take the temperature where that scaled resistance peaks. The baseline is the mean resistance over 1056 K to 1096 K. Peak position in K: 1184.0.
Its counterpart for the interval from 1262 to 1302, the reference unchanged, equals 1264.0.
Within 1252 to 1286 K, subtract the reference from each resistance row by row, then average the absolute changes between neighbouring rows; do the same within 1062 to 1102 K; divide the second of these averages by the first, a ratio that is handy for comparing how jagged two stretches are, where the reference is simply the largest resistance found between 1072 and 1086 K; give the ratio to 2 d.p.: 0.41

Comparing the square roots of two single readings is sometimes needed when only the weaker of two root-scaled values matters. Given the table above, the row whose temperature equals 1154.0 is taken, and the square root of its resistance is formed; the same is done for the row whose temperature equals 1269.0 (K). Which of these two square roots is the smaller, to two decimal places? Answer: 3.47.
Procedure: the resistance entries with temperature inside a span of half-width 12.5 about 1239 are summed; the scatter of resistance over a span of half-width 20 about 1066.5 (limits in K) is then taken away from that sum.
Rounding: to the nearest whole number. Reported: 70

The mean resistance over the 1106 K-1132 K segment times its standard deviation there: 4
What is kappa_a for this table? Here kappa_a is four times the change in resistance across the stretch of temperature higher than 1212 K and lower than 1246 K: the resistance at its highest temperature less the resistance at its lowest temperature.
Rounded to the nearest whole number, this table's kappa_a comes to -3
